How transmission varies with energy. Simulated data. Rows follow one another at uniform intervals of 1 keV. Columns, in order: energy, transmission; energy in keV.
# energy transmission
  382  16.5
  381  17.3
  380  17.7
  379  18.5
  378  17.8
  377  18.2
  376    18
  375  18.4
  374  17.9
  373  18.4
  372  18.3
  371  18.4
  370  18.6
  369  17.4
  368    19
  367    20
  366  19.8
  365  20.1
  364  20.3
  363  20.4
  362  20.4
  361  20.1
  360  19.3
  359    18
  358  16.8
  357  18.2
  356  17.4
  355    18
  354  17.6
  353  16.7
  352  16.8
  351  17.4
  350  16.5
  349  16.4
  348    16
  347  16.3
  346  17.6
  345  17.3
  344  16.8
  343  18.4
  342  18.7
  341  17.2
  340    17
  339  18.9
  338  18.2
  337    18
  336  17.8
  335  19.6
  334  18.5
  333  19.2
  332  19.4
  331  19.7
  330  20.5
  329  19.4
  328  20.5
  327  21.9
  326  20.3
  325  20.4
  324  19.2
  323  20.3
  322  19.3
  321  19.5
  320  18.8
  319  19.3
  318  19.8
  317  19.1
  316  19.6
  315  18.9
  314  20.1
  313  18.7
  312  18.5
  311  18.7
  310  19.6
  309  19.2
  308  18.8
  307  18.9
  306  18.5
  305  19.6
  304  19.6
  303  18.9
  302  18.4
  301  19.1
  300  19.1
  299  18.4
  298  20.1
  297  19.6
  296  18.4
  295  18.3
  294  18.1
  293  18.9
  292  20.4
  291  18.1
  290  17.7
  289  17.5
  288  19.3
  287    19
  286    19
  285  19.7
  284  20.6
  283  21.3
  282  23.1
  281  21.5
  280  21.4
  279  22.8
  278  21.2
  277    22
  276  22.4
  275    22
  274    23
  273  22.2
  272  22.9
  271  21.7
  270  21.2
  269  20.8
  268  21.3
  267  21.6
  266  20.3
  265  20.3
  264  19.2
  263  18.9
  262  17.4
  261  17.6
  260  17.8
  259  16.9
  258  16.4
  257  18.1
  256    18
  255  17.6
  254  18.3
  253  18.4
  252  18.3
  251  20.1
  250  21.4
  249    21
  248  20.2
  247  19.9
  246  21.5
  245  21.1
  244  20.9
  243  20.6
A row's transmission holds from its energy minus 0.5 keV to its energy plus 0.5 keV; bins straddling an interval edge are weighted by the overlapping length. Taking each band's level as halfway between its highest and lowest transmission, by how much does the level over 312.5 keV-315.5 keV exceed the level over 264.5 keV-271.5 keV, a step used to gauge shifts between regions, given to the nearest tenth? -1.6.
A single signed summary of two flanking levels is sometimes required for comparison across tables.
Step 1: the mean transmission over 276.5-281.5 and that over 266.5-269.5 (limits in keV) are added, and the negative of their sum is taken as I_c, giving -43.0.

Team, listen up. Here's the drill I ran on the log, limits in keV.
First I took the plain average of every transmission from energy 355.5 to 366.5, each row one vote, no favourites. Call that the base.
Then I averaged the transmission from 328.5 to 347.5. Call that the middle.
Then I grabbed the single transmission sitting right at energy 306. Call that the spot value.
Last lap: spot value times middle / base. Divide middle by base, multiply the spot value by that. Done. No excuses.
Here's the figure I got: 17.7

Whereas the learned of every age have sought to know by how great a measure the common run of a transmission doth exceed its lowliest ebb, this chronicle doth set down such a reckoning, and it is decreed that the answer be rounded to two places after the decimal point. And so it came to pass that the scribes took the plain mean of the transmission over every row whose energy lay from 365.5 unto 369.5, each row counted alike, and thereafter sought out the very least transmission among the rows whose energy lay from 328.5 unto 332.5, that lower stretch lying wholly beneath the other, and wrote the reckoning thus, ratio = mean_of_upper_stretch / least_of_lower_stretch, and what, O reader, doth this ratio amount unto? 0.98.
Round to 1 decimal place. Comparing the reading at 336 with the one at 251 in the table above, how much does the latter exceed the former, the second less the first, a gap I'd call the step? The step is 2.3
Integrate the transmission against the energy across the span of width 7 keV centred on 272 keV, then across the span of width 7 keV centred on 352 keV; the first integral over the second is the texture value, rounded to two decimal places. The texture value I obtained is 1.29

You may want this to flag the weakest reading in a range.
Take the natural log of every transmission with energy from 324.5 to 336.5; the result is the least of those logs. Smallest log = 2.88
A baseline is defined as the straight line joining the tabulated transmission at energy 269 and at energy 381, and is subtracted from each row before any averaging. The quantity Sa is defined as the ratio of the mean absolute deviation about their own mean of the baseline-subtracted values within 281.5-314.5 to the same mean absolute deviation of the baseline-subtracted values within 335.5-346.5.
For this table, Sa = 1.4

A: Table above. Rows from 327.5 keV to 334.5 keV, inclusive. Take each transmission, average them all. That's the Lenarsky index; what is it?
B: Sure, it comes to 19.6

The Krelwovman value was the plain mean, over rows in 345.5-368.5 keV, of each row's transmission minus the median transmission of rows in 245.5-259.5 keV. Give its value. -0.1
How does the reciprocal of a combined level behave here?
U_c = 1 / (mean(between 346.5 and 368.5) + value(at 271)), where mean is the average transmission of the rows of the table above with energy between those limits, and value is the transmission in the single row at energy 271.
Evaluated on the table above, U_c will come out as 0.0250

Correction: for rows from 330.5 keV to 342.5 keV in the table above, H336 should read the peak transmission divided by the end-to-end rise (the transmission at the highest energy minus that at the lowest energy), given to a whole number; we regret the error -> -20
